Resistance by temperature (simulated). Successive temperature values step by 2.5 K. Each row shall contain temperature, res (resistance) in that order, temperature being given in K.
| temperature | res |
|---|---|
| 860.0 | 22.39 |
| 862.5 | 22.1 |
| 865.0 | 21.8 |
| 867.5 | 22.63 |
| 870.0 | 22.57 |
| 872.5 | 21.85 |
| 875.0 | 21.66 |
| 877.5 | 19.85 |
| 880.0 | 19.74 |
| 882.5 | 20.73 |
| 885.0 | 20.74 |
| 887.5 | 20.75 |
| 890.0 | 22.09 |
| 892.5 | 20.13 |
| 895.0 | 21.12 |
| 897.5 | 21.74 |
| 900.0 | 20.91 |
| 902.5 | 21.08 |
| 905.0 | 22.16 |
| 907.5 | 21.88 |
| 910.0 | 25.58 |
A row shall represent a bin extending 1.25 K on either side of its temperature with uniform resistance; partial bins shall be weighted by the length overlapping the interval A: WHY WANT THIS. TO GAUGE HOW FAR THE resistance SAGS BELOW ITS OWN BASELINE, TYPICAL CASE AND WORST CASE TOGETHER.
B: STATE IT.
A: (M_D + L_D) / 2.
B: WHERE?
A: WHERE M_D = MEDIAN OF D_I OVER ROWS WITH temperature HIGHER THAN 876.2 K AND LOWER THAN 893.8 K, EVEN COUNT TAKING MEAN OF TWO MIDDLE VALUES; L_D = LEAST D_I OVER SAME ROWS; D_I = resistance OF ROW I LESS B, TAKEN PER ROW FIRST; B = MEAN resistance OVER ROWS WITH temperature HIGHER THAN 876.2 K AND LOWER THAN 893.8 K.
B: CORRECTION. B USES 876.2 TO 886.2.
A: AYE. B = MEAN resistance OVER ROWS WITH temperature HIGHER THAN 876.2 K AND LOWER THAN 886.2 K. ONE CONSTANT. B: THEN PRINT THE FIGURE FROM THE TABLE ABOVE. 0.0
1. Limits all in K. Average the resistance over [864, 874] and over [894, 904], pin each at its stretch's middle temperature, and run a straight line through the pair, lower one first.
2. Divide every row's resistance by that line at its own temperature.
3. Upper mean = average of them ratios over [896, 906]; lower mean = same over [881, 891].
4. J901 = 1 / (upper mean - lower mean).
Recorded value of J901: 24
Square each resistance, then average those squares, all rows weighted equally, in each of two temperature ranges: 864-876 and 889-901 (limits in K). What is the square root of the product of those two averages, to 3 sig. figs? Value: 469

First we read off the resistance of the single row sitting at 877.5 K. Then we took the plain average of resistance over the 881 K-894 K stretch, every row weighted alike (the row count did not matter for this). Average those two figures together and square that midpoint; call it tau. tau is 415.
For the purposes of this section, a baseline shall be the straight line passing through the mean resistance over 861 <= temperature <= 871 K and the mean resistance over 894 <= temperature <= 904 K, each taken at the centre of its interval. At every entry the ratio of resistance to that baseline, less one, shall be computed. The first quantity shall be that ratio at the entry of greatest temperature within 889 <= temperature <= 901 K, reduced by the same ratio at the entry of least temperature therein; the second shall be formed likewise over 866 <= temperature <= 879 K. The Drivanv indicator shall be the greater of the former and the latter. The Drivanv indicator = -0.04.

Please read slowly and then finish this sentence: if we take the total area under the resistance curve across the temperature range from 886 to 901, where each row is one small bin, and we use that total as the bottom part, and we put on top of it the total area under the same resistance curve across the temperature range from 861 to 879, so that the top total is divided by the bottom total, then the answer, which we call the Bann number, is 1.2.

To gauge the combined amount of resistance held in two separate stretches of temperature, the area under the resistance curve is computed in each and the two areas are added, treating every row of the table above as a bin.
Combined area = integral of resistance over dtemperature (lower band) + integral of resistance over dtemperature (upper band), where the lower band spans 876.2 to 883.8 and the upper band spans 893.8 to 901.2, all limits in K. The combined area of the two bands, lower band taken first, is 310.2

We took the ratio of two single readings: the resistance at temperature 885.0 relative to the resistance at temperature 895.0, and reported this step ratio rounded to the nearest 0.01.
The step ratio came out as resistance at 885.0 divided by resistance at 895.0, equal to 0.98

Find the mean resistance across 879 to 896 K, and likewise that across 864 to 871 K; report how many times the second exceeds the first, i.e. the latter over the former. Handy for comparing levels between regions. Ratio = 1.08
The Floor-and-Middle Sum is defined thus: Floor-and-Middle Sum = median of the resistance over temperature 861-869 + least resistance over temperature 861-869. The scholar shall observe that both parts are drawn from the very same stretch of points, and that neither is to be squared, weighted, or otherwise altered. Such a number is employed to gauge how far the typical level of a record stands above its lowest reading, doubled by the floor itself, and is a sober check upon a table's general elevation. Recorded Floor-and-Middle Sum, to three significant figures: 43.9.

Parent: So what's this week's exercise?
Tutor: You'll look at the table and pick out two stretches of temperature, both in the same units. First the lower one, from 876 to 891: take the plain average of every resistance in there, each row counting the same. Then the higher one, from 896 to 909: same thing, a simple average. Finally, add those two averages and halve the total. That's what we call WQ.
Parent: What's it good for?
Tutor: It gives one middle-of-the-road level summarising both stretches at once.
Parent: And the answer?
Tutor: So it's 21.1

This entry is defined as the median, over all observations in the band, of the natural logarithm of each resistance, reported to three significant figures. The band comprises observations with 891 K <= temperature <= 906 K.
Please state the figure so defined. 3.05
